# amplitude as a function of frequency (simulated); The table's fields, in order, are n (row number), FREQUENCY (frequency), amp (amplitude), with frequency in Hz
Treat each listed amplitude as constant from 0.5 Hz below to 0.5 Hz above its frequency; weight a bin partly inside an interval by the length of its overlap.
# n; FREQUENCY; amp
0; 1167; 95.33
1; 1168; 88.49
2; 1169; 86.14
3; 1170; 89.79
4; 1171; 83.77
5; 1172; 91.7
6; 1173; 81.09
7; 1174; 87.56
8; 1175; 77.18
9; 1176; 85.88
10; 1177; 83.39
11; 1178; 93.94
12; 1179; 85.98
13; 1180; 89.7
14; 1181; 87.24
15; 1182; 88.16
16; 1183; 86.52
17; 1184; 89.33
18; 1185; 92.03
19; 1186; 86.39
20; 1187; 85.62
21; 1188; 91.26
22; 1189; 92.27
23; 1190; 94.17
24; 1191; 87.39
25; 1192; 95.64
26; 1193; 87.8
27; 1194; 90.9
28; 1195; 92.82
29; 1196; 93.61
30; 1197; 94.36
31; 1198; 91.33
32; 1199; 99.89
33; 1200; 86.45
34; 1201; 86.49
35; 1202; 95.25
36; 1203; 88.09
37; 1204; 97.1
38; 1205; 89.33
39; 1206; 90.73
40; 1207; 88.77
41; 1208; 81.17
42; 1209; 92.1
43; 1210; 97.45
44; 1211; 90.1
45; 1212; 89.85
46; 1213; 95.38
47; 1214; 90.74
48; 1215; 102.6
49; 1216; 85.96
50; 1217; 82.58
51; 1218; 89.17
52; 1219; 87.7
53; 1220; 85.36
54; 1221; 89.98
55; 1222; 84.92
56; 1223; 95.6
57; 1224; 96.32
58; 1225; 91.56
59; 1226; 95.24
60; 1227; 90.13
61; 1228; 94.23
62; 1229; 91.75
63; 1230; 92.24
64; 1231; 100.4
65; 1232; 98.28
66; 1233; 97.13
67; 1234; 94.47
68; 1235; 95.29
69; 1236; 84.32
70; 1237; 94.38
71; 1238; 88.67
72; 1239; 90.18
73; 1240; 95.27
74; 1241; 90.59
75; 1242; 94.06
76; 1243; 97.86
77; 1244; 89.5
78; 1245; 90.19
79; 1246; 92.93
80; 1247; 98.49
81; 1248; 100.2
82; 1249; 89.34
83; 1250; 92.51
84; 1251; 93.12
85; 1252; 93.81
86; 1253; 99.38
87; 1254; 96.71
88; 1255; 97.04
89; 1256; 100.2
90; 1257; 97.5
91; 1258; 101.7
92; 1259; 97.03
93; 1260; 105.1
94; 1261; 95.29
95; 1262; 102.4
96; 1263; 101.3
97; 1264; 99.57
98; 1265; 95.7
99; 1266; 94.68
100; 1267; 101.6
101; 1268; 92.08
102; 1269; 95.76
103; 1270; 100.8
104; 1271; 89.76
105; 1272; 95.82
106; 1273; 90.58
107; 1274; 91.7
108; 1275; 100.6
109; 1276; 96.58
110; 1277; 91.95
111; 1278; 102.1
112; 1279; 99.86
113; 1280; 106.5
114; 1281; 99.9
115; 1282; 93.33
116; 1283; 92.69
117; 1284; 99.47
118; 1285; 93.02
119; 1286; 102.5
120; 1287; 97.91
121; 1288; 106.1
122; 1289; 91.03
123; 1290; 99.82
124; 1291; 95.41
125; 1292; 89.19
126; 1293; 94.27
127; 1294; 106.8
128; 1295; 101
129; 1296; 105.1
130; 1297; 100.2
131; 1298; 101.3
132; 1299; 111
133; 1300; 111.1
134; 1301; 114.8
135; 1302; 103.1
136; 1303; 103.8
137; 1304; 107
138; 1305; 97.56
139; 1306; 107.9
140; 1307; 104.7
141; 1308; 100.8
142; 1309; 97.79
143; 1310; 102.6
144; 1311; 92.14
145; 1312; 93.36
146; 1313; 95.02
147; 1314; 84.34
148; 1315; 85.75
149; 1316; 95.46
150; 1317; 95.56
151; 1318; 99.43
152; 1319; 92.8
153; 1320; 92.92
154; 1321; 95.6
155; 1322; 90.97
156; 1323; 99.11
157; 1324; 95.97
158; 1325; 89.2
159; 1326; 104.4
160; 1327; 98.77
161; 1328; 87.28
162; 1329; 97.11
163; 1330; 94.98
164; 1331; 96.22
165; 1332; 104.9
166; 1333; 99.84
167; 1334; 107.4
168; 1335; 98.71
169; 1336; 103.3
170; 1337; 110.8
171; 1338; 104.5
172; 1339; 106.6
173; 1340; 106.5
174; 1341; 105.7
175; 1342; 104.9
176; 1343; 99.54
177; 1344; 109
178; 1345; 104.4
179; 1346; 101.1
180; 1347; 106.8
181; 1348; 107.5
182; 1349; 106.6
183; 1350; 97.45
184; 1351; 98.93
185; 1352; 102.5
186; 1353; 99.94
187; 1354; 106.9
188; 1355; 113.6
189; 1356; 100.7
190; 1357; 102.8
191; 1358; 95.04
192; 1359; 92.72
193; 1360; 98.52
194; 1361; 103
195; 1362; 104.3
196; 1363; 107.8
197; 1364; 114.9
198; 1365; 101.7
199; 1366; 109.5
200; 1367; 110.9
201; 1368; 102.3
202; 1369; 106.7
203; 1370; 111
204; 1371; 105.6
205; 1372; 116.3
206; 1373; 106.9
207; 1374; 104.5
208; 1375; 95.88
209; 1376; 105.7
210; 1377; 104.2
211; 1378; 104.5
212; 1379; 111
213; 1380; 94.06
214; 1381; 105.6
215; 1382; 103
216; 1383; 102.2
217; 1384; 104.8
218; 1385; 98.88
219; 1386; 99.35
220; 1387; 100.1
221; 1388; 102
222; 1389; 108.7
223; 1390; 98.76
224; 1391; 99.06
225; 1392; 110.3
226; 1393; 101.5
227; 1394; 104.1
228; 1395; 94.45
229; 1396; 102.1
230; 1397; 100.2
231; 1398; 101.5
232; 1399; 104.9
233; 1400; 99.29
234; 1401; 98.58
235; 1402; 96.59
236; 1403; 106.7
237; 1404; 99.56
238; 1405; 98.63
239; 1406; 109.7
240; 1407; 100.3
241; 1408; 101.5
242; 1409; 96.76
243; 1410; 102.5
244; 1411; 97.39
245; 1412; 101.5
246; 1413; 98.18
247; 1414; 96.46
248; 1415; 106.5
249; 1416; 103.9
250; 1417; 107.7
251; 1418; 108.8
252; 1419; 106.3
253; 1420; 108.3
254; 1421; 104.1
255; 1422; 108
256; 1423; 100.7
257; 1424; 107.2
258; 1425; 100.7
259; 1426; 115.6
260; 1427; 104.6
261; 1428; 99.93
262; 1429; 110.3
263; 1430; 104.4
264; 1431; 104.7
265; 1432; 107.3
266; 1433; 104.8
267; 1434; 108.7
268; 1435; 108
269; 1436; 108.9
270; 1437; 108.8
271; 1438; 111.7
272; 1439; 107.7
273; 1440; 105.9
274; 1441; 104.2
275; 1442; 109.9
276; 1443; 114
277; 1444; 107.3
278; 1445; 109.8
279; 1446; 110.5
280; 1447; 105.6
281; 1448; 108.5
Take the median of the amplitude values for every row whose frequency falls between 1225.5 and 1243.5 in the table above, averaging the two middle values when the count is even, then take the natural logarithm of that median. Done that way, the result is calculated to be 4.55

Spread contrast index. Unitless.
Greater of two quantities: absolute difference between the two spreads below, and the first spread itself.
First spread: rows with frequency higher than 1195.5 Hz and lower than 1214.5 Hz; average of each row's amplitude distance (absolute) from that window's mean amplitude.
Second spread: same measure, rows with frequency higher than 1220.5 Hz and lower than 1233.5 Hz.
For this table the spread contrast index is 3.5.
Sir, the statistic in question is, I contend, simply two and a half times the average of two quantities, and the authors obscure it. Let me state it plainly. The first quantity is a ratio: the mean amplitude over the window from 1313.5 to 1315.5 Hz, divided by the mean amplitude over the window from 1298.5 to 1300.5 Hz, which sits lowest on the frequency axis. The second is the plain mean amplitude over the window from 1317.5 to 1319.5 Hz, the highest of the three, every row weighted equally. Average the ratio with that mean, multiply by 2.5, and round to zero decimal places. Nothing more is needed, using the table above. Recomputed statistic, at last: 121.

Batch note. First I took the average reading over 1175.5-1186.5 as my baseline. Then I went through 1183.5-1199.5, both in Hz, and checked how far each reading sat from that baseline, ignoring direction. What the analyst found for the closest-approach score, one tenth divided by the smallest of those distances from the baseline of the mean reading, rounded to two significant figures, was 0.40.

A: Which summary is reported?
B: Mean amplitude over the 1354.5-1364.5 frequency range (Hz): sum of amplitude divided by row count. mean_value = 103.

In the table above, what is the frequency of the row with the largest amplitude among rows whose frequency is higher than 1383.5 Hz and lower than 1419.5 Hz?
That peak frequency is 1392 Hz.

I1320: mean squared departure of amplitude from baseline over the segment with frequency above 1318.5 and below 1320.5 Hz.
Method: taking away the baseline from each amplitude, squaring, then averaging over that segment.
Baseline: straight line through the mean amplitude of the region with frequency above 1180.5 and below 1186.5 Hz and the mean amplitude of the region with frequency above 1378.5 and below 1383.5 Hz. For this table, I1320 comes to 32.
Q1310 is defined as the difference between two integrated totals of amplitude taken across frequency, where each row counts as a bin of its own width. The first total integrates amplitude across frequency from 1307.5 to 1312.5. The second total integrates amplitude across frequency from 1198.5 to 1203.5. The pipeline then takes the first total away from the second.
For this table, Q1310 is -31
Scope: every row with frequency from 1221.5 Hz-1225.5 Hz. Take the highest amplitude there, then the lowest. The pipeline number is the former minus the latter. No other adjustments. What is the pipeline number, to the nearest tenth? 11.4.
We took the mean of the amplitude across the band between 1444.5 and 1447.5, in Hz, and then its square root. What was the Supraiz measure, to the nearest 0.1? 10.4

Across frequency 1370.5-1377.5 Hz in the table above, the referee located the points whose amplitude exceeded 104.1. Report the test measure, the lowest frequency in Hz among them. 1371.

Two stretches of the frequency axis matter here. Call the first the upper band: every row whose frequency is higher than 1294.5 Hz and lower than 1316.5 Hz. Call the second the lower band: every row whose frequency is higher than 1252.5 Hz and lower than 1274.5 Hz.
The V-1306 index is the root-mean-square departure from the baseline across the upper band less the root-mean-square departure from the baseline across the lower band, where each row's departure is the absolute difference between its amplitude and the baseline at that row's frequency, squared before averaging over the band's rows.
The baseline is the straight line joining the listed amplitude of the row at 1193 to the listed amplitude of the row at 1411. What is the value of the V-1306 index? 3.5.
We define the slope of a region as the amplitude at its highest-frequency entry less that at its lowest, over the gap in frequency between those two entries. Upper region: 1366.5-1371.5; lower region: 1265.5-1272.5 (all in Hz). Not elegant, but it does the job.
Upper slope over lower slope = -7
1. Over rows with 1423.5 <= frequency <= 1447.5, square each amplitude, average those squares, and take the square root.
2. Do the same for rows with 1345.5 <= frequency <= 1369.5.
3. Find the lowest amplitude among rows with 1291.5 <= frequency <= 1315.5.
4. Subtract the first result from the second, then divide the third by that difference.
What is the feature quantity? -23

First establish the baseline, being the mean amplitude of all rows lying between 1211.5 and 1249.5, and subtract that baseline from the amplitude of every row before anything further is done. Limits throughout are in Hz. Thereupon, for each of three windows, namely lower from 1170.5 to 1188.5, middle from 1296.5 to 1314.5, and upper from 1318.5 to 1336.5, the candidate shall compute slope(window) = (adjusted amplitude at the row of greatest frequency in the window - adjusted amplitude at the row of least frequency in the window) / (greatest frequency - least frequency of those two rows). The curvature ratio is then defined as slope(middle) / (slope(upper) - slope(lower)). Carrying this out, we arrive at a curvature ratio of -5.3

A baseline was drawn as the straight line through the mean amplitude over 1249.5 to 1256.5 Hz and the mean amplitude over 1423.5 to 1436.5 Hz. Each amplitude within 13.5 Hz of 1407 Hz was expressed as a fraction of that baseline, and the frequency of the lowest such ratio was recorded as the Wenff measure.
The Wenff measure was 1395 Hz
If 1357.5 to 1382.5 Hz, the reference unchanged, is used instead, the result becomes 1359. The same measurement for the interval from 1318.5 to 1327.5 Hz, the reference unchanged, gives 1325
